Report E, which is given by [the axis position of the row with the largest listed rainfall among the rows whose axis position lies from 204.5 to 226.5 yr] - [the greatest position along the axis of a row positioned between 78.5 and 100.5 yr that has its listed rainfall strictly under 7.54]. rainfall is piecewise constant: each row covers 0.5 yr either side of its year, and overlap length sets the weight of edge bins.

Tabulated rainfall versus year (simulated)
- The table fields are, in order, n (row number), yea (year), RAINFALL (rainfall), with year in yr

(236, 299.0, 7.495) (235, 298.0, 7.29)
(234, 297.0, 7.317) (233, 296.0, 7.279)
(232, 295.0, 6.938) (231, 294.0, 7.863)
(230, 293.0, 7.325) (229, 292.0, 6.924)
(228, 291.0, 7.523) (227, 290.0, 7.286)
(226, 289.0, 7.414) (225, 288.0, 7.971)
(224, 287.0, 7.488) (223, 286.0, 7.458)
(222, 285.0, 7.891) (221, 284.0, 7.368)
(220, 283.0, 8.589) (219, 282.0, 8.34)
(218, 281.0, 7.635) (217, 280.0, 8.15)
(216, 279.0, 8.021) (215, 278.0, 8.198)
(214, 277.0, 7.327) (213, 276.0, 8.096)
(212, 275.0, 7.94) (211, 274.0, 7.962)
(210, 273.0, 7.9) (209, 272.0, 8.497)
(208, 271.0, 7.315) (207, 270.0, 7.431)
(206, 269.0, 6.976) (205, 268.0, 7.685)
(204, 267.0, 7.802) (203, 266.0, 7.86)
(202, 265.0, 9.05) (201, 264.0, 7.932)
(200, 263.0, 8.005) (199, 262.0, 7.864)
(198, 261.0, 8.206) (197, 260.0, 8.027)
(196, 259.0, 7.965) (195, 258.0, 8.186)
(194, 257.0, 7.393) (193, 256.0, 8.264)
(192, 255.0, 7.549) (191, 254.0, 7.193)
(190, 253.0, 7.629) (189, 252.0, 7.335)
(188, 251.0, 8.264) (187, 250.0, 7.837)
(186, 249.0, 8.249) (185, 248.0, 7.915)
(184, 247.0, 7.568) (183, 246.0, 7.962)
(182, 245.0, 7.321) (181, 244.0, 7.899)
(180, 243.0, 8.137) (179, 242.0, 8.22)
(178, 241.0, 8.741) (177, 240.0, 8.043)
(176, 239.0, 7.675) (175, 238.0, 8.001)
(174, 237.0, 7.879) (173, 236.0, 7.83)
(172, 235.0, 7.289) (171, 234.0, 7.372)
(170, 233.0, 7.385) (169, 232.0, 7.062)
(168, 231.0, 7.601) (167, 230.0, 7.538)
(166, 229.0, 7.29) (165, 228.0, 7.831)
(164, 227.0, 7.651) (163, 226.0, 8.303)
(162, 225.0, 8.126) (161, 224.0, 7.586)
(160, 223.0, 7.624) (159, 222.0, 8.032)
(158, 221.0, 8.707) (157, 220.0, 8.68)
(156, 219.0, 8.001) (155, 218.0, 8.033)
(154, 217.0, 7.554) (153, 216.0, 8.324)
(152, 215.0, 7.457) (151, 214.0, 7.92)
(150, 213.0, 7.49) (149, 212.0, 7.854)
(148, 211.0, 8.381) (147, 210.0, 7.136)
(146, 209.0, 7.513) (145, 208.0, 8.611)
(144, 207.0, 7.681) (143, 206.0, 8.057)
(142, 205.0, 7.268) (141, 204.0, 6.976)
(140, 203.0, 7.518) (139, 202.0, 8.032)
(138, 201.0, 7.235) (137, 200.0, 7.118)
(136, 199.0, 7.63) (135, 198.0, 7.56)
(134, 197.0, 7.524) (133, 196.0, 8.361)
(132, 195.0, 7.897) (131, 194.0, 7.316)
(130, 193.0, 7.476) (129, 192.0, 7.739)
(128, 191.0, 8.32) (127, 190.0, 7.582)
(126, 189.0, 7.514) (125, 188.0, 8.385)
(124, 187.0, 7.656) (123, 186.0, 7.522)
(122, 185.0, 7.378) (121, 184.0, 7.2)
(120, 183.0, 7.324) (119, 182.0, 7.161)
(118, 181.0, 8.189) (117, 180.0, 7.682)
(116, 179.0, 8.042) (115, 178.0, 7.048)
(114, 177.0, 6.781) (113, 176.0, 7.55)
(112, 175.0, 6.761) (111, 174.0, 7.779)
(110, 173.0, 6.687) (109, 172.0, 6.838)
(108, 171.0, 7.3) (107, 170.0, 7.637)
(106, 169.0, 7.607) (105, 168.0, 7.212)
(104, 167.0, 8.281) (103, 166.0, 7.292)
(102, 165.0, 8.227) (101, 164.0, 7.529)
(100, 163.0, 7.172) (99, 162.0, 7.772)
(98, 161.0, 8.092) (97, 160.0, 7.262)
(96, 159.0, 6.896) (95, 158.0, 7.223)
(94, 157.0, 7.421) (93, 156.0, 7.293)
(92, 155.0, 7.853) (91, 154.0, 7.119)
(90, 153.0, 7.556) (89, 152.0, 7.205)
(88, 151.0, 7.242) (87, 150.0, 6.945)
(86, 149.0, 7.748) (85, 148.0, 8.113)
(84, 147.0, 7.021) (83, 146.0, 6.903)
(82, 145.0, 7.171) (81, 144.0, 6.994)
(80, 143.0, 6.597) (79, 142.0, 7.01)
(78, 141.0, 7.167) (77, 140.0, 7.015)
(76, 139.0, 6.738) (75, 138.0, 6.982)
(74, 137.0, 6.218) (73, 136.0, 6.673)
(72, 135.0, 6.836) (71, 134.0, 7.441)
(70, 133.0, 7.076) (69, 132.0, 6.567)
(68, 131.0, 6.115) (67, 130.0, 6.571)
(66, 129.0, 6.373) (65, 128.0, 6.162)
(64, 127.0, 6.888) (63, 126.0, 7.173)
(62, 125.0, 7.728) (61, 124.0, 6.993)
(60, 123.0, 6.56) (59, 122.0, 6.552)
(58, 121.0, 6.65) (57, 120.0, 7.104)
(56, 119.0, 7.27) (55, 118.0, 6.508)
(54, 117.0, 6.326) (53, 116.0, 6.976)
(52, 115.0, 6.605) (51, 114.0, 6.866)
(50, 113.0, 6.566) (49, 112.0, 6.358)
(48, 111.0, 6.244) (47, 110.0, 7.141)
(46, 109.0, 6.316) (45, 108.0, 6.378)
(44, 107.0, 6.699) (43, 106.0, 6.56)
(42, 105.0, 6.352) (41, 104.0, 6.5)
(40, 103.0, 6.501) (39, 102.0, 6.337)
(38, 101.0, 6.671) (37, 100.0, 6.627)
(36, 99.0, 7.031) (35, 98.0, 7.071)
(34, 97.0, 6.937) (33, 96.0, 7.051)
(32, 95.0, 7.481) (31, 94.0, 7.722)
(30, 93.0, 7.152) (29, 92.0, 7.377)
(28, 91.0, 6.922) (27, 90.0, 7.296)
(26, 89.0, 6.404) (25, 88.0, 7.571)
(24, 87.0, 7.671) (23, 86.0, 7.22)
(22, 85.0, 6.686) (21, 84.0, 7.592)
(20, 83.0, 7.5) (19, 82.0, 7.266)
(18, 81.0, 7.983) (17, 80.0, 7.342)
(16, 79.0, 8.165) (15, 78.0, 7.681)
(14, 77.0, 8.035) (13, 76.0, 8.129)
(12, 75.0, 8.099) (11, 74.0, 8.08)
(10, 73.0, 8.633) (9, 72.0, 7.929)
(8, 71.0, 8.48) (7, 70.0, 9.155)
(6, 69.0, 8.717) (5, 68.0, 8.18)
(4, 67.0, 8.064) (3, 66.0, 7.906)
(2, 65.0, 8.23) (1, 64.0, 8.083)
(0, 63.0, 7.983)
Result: 121 yr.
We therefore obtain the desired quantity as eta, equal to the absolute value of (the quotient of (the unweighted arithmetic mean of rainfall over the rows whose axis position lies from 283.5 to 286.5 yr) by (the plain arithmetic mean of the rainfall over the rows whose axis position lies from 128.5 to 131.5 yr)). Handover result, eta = 1.19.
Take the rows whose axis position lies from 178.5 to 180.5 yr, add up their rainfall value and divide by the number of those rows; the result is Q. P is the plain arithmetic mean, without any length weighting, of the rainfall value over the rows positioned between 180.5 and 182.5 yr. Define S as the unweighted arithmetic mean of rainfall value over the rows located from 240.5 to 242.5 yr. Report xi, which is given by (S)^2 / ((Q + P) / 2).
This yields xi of 9.3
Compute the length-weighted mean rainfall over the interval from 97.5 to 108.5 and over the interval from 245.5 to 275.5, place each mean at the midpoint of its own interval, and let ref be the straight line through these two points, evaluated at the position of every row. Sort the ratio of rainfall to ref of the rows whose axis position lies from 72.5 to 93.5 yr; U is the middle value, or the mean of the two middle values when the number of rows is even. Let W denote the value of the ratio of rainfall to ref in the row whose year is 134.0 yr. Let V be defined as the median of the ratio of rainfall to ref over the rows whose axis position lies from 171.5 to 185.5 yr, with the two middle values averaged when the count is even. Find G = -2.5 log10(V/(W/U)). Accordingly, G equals -0.08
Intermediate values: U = 1.17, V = 1.00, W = 1.09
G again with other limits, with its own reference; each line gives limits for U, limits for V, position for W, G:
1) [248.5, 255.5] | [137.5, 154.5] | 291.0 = -0.07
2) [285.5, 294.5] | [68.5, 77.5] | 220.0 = -0.02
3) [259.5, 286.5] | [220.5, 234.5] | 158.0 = 0.02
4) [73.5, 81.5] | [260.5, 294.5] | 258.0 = -0.19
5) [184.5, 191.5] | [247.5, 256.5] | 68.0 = 0.23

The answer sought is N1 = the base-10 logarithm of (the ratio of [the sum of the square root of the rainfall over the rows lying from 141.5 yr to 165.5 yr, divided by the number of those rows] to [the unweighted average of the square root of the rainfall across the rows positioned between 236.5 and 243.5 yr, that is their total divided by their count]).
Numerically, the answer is -0.02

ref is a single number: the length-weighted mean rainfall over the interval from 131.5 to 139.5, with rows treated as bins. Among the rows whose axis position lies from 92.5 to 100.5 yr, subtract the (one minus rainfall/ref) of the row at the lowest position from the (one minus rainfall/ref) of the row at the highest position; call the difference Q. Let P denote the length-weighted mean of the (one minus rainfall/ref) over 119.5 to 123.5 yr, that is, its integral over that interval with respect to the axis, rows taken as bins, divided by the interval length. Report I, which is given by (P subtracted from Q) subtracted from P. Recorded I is 0.0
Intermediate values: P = 0.01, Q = 0.077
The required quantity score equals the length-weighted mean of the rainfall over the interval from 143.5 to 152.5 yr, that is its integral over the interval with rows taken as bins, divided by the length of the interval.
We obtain 7.3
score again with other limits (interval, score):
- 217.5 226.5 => 8.1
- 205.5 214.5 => 7.8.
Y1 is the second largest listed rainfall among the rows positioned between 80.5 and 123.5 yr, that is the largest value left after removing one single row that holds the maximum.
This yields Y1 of 7.722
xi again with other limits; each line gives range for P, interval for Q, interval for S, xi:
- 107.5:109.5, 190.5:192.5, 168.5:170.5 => 8.1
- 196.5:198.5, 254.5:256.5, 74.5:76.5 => 8.5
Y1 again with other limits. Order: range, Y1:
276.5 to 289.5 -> 8.34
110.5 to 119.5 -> 6.976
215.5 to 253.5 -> 8.707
